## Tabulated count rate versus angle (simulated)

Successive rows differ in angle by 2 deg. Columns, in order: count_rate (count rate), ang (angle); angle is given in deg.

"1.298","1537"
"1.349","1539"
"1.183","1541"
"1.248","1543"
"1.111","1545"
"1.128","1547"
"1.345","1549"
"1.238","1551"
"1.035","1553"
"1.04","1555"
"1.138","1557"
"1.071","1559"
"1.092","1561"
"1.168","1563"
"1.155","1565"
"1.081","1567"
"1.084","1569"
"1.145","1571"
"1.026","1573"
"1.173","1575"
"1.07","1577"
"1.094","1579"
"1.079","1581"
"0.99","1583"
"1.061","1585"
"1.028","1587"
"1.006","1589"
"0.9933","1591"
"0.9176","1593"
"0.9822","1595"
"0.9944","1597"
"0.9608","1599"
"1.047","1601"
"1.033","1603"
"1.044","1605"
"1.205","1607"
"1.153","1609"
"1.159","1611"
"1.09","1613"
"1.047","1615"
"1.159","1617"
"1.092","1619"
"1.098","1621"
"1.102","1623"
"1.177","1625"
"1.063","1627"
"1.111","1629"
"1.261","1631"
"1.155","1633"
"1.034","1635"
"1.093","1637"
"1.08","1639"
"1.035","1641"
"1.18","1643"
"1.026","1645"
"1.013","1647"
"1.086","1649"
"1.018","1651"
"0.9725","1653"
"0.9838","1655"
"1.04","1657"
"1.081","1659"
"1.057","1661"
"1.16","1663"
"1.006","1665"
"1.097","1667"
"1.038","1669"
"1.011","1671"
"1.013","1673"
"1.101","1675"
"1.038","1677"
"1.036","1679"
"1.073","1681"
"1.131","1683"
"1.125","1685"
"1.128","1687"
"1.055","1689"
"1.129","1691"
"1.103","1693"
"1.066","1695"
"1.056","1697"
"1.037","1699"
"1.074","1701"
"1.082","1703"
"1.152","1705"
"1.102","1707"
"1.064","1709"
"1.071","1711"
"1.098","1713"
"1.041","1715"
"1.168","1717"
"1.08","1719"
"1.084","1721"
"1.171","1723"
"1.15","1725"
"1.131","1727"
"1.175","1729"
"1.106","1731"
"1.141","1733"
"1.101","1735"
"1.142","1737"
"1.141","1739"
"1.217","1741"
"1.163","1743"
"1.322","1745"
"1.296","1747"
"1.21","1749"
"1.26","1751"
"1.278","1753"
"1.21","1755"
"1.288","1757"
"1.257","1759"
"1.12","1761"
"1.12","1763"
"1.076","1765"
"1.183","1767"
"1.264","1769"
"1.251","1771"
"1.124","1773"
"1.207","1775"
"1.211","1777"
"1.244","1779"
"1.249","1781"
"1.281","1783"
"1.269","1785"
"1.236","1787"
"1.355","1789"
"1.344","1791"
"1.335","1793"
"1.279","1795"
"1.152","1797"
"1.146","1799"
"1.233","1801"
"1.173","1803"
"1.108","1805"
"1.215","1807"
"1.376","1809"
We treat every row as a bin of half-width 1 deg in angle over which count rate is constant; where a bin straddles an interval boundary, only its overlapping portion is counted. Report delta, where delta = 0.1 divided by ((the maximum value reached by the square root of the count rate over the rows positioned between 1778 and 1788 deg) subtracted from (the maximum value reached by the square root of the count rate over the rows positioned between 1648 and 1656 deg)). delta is -1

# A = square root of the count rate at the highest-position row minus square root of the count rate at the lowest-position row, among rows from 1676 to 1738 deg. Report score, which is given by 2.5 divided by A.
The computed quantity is 50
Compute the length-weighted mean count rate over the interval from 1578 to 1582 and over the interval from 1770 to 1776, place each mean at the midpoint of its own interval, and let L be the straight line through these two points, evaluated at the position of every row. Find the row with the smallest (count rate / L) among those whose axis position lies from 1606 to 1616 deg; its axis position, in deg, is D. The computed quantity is 1615 deg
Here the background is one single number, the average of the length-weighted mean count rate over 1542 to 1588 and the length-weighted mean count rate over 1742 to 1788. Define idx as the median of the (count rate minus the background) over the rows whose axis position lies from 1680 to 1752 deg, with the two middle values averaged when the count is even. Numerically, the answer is -0.04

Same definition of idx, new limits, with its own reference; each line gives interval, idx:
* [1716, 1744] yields -0.03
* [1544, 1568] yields -0.05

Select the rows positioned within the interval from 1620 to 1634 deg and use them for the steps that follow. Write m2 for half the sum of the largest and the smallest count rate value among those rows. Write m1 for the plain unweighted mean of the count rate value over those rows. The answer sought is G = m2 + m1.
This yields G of 2.30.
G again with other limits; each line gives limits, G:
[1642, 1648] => 2.17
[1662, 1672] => 2.15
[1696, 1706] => 2.17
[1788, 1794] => 2.69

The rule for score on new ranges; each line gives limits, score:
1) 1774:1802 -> 212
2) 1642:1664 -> -270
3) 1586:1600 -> -74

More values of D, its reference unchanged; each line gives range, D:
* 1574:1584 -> 1583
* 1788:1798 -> 1797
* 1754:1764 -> 1763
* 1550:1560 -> 1553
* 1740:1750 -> 1743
